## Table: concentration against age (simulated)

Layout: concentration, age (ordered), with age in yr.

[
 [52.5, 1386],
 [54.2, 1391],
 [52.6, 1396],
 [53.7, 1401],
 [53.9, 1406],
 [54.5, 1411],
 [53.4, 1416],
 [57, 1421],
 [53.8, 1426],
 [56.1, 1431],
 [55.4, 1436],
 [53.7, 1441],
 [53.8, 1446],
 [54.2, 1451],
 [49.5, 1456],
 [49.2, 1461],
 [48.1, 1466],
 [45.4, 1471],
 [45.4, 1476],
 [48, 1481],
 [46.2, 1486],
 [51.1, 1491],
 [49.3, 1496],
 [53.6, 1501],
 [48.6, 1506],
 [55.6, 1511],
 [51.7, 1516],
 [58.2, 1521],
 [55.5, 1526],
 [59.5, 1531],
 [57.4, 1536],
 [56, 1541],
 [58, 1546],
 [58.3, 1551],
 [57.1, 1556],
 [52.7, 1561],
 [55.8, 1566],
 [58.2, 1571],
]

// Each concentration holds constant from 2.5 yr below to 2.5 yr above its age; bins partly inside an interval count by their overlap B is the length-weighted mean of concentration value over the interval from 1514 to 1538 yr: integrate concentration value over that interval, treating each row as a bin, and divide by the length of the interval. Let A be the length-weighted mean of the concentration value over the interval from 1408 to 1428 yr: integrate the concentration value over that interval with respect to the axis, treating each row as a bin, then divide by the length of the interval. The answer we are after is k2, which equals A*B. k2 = 3091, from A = 55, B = 57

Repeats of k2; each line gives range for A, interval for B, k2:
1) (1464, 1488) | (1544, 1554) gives 2708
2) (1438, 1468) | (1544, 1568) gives 2905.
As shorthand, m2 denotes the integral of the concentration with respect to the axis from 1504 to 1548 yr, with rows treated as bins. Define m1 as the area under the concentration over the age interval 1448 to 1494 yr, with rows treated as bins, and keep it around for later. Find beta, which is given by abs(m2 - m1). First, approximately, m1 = 2237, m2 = 2449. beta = 212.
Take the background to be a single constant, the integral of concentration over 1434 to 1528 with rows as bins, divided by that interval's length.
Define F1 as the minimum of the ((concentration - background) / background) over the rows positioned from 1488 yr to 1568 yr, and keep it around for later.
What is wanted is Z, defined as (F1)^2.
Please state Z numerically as 0.002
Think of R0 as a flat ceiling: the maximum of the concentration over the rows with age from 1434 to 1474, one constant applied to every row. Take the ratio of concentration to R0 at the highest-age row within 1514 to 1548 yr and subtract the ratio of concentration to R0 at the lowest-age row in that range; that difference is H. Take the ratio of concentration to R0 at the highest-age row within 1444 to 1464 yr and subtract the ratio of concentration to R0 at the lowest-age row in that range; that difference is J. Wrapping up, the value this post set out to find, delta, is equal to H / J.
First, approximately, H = 0.114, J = -0.08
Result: -1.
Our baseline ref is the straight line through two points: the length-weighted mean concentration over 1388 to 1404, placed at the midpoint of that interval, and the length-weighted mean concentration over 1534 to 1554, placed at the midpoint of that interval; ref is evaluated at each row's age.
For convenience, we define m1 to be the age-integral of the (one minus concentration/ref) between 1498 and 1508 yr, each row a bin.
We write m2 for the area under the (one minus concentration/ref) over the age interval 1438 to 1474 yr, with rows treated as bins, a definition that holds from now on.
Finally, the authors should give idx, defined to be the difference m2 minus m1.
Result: 2.03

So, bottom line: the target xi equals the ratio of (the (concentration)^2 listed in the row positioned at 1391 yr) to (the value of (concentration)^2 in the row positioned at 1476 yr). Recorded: 1.43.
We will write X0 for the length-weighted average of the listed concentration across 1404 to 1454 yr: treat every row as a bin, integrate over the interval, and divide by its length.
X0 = 55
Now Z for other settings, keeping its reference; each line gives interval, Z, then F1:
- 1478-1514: 0.009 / -0.10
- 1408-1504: 0.013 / -0.11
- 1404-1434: 0.002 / 0.04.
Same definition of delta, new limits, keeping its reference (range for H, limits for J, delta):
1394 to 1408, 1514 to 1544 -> 0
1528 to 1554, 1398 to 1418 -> 4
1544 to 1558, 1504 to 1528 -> 0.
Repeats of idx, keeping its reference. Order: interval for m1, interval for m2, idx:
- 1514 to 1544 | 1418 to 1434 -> -0.66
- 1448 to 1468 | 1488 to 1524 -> 0.76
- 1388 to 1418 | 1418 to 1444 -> -0.33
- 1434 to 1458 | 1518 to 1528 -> -0.60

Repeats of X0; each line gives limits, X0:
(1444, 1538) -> 52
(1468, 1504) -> 48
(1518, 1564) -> 57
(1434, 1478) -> 51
